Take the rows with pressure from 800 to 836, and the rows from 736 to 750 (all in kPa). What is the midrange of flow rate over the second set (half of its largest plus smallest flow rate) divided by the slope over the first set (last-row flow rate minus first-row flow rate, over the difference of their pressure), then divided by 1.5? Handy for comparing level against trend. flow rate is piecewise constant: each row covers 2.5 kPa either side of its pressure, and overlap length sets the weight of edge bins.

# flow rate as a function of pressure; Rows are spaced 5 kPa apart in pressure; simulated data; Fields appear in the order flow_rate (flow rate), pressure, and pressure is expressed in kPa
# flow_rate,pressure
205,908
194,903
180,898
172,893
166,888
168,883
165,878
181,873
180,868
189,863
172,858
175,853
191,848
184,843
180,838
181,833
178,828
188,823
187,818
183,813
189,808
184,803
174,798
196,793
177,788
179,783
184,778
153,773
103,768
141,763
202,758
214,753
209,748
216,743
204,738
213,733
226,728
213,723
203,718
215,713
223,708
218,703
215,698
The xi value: -1400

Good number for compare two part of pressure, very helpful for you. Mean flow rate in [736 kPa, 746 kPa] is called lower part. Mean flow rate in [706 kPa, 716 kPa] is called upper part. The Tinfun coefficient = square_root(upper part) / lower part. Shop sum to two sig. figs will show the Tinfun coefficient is 0.070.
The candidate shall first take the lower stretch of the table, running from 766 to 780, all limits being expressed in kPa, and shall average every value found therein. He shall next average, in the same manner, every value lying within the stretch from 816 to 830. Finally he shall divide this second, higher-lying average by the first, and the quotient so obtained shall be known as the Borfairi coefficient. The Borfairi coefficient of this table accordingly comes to 1.26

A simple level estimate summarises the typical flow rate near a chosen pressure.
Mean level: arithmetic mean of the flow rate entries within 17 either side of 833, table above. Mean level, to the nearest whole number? 184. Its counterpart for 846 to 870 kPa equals 181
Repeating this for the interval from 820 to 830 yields 183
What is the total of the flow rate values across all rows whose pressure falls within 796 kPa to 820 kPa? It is 917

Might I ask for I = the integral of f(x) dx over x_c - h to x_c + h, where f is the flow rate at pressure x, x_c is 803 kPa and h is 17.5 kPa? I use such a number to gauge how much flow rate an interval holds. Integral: 6450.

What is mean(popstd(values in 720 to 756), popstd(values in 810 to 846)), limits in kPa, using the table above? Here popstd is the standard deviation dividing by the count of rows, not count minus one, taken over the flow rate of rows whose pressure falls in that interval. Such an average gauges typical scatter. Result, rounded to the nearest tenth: 4.8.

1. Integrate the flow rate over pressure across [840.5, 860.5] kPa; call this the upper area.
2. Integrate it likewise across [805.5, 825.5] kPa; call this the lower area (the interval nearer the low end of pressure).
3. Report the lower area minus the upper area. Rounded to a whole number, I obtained 125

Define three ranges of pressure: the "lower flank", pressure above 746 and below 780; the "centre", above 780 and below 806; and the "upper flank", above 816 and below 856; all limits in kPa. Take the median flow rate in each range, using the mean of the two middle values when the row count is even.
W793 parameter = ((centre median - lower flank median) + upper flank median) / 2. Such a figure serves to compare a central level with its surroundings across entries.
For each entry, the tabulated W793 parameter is 89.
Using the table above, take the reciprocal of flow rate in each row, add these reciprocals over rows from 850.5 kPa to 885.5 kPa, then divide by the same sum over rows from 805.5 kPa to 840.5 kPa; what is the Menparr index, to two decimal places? 1.05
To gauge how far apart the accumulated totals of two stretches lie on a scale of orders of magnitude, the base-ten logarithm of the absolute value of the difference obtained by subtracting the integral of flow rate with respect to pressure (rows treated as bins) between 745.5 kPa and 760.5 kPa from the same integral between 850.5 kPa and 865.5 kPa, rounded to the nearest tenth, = 2.6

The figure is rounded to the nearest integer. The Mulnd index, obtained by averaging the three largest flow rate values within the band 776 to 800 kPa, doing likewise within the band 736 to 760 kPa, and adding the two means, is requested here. 399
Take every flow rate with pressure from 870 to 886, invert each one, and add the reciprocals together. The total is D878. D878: 0.0175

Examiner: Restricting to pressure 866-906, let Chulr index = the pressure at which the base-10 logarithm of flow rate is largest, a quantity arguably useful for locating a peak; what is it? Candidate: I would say 903 kPa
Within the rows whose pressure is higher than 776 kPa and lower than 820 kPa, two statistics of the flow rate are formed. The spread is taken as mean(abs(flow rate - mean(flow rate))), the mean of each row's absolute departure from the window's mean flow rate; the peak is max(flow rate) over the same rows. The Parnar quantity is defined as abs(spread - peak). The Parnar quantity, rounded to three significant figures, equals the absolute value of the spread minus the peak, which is 191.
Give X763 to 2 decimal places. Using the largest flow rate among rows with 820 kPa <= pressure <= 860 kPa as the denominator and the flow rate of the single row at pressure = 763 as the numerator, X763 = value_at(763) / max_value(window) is 0.74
